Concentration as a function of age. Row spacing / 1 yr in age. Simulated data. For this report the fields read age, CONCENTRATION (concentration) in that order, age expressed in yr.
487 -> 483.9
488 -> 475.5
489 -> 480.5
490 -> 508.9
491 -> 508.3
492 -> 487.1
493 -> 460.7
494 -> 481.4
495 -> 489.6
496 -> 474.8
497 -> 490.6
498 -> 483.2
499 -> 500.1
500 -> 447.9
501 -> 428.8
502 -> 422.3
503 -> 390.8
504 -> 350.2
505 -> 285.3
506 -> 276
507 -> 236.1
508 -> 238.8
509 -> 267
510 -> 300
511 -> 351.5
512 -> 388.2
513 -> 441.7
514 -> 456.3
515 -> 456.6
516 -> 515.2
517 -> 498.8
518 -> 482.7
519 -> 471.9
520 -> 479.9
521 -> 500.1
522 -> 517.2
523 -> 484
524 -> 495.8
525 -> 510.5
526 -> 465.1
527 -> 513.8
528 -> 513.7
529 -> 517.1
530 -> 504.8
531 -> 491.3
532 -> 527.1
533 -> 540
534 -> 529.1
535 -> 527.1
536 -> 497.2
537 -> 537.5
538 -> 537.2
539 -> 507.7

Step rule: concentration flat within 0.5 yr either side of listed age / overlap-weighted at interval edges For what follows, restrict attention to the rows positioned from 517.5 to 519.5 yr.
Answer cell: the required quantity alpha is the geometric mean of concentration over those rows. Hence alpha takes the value 477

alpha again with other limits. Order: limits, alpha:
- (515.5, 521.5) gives 491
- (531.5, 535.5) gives 531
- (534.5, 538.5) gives 524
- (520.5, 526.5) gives 495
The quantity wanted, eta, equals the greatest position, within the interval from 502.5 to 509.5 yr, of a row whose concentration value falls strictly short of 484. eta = 509 yr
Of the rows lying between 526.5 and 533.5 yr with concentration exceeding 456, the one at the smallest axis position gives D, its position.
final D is 527 yr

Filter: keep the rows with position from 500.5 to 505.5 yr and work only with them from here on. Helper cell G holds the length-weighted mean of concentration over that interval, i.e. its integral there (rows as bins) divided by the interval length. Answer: 375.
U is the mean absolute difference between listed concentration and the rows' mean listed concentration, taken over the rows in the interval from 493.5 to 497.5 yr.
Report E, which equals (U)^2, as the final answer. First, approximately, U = 6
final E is 36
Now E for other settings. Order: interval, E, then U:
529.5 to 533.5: 315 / 18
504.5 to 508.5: 467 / 22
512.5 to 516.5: 570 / 24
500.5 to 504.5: 758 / 28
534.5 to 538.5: 190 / 14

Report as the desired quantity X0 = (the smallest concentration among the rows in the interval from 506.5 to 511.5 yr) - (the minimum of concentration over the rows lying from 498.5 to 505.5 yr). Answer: -49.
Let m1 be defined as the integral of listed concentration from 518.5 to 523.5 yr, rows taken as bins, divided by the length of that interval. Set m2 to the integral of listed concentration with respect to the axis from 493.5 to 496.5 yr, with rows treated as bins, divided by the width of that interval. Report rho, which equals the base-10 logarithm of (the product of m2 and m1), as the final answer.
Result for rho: 5.37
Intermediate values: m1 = 491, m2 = 482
